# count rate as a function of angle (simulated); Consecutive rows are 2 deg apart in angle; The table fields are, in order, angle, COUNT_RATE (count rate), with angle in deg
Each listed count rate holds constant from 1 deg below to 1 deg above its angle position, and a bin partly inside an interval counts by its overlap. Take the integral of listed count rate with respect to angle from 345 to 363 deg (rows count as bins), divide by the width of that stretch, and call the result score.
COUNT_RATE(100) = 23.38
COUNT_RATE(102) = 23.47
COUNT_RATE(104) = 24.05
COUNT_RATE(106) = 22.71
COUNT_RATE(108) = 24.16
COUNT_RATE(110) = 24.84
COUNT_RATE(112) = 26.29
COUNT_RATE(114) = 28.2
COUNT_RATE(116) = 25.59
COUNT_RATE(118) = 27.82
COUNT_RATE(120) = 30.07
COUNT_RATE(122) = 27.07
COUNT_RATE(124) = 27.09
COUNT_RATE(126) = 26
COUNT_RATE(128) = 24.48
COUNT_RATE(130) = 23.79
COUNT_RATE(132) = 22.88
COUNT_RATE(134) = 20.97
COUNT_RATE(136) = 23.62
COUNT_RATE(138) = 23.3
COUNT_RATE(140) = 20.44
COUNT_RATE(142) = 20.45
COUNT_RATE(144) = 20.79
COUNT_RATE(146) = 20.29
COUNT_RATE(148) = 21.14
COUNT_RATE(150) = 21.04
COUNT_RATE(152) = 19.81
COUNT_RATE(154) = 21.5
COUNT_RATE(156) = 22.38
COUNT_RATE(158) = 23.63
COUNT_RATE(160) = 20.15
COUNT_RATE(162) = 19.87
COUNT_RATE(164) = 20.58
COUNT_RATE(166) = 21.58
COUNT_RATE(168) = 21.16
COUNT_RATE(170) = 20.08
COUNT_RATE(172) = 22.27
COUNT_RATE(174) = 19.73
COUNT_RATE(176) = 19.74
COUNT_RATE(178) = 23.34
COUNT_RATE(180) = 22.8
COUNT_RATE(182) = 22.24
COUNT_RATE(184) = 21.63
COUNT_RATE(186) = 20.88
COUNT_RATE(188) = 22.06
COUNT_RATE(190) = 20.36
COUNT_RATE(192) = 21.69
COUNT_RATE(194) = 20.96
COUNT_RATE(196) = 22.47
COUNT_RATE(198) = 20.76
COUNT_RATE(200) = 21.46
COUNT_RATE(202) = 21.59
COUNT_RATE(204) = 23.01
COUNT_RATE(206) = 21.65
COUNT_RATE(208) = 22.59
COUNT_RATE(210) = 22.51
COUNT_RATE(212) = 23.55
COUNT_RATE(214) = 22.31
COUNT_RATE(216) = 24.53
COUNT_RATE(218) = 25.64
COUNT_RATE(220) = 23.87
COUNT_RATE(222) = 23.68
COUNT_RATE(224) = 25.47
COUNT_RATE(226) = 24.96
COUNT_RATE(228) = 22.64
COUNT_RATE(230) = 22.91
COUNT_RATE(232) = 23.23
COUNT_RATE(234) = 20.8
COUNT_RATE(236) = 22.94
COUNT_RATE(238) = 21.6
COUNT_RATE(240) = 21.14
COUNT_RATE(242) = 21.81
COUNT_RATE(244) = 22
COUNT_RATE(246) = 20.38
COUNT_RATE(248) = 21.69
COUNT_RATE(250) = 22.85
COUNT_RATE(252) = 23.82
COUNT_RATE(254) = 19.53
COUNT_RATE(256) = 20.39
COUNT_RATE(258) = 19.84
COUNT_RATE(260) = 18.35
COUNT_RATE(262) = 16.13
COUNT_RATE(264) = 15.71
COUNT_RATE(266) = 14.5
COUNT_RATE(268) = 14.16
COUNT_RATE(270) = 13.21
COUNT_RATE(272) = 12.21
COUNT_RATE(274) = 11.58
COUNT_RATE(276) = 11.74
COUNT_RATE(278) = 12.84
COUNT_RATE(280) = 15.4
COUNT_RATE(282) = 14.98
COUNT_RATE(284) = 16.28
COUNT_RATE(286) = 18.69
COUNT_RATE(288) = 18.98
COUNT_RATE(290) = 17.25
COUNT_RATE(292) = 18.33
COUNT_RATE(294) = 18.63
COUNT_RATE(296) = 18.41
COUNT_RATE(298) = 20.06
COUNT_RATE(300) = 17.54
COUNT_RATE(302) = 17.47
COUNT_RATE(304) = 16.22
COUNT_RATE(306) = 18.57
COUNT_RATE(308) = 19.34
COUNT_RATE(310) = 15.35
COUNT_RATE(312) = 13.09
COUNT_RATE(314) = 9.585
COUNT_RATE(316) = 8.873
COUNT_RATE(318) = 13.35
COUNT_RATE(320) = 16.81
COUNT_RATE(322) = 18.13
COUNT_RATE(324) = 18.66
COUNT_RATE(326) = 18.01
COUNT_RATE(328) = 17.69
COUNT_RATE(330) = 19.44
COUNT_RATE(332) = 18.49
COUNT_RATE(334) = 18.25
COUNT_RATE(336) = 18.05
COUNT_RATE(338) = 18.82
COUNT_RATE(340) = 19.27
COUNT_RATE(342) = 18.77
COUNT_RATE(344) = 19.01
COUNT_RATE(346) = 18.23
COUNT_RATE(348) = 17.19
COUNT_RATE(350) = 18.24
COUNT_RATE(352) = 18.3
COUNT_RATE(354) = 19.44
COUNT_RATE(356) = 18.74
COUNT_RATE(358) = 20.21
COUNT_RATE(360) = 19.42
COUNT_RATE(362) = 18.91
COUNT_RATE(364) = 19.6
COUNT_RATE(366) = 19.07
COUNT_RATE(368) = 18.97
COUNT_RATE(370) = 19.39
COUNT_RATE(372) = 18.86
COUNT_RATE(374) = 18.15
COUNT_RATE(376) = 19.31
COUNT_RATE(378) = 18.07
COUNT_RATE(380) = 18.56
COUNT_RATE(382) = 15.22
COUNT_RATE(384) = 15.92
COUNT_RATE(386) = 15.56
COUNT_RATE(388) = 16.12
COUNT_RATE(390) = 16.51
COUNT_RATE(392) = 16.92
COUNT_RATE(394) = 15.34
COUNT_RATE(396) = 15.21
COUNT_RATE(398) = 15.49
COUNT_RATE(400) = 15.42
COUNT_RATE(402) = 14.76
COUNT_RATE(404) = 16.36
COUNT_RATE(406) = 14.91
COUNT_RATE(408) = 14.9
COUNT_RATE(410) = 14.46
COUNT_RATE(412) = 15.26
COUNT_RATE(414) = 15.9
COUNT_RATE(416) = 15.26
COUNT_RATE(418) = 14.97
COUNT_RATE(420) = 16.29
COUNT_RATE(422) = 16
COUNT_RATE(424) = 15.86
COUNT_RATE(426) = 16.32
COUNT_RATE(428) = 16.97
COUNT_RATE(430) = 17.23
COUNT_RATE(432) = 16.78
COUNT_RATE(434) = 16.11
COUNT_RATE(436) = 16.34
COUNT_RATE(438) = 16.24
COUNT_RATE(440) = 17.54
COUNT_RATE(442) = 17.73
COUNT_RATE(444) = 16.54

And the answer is 18.7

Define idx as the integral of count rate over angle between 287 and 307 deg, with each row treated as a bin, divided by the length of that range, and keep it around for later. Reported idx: 18.1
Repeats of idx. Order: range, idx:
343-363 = 18.8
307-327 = 15.1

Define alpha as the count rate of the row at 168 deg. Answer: 21.16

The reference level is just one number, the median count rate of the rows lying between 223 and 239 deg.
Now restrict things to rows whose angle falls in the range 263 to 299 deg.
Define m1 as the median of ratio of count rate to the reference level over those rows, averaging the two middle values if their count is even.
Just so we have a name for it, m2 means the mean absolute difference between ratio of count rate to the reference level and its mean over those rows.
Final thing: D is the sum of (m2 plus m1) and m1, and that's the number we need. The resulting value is 1.46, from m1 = 0.68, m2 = 0.101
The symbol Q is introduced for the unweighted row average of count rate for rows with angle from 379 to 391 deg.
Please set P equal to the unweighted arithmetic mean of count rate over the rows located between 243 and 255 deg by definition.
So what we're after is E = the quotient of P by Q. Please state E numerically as 1.33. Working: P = 21.7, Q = 16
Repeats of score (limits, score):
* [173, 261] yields 22.1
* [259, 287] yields 14.7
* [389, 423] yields 15.5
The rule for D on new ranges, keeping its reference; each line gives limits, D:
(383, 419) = 1.36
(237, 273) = 1.89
